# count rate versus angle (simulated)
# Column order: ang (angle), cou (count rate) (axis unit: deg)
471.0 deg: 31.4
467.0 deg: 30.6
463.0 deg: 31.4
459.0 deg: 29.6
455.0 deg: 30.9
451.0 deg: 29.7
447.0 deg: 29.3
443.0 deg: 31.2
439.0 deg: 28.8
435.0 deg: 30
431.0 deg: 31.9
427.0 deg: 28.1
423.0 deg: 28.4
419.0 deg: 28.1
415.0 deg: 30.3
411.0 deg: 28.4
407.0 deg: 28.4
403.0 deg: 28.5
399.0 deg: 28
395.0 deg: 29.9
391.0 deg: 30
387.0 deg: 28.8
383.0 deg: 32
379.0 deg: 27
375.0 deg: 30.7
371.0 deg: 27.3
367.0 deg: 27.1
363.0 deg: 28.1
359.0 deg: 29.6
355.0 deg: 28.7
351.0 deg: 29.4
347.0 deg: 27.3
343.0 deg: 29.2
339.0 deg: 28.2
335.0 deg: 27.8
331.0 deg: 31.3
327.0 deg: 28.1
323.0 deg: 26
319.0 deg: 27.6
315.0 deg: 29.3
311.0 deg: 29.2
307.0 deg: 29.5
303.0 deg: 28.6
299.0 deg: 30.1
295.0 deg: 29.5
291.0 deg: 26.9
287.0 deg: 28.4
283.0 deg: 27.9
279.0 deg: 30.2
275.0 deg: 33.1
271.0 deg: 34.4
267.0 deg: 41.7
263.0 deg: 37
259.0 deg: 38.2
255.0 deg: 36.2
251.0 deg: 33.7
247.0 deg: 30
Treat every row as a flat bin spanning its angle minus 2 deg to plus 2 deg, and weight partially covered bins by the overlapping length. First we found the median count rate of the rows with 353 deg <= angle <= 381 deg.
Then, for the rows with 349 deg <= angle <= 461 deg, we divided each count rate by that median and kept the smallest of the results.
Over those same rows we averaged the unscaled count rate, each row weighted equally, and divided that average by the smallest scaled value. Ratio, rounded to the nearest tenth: 30.4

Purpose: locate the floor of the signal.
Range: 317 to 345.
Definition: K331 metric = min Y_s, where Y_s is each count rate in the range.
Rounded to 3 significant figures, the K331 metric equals 26.0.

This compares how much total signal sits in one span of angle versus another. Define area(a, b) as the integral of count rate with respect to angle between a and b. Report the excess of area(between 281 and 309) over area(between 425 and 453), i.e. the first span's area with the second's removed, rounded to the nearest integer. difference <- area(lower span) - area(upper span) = -32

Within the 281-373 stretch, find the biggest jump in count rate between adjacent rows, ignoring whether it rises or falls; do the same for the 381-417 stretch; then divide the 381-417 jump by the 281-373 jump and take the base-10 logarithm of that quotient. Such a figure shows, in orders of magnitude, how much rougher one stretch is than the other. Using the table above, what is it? 0.0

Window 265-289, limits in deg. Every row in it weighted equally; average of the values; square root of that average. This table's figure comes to 5.71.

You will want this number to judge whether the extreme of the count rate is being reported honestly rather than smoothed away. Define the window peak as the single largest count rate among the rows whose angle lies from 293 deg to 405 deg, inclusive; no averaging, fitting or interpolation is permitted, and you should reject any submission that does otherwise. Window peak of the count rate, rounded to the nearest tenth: 32.0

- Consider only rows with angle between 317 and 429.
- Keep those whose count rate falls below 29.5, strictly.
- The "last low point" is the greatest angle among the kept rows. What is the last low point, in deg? 427.0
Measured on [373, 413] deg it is 411.0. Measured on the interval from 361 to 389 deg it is 387.0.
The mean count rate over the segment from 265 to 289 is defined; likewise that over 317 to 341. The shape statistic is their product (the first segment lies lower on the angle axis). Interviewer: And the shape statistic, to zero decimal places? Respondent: 919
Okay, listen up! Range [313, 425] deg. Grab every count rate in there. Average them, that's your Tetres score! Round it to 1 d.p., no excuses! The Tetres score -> 28.7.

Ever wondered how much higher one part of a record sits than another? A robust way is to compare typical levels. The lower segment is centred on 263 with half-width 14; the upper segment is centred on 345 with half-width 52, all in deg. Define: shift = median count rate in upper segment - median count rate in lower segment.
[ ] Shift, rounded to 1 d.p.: -7.2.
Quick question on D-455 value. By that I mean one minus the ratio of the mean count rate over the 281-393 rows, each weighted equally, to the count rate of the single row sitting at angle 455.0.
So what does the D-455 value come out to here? 0.07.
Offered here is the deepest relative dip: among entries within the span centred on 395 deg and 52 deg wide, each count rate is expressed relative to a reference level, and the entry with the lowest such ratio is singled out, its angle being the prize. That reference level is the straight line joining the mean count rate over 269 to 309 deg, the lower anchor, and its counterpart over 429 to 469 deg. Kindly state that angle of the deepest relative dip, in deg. 379.0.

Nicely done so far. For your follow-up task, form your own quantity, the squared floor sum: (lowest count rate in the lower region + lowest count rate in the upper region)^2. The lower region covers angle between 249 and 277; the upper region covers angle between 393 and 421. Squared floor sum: 3733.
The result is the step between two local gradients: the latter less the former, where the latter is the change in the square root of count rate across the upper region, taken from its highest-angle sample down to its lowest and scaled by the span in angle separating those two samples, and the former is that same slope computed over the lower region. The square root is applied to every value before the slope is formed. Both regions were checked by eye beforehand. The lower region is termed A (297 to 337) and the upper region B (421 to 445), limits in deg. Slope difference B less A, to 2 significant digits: 0.019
